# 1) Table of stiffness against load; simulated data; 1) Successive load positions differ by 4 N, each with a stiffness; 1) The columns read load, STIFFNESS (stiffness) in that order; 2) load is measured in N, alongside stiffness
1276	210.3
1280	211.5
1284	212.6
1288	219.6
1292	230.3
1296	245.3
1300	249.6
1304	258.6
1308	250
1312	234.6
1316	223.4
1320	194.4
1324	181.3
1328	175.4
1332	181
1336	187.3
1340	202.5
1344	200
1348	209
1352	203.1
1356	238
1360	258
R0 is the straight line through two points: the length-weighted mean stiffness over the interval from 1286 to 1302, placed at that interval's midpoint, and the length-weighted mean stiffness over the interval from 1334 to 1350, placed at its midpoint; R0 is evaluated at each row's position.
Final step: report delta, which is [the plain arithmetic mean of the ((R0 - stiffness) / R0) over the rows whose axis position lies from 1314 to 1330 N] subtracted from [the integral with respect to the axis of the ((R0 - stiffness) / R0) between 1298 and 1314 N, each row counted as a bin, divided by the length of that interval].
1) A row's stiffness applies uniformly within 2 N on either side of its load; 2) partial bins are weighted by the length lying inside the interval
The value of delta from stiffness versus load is -0.19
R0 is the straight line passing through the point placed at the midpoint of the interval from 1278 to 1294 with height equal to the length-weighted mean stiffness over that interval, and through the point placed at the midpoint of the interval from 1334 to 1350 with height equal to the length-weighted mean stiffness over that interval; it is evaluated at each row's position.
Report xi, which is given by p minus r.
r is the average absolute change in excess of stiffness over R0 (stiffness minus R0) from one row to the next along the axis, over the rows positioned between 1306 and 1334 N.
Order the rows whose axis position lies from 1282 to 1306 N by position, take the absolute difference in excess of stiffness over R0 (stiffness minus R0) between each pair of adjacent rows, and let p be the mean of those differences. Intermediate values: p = 10.5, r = 12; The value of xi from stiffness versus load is -1.9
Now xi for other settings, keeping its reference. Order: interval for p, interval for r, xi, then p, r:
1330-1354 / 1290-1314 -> -2.7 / 8.0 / 11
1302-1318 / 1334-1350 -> 1.0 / 10.4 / 9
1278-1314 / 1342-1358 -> -7.5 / 9.6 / 17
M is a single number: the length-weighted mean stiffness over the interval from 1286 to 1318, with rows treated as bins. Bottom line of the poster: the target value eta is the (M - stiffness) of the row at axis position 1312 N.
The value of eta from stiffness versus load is 4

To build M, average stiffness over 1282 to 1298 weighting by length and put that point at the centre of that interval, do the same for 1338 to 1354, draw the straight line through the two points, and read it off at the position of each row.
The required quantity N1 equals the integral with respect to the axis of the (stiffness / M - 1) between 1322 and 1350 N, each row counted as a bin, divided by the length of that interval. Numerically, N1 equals -0.08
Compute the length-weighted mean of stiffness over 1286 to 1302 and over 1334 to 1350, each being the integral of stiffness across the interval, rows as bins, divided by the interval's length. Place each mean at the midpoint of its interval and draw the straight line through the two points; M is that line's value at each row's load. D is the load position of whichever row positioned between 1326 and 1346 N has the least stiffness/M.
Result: 1328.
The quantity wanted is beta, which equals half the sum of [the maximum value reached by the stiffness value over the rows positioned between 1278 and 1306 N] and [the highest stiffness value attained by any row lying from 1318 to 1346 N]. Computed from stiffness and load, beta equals 231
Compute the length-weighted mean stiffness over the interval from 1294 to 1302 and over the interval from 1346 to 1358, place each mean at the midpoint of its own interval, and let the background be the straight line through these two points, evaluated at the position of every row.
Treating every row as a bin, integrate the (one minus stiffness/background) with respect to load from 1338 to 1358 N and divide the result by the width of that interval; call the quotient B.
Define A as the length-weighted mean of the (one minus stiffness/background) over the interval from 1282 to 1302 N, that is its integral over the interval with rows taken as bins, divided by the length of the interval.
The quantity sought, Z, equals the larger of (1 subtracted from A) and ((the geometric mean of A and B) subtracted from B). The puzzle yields -0.016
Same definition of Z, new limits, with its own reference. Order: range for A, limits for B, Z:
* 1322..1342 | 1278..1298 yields -0.031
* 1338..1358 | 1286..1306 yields -0.003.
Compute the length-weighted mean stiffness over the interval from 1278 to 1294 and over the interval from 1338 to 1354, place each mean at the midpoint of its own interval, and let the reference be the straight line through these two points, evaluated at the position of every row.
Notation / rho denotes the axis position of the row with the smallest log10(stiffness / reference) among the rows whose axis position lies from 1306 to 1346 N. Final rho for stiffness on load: 1328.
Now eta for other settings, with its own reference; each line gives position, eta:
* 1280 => 27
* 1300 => -11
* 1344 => 39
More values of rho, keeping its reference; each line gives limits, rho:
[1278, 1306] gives 1280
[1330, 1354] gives 1332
